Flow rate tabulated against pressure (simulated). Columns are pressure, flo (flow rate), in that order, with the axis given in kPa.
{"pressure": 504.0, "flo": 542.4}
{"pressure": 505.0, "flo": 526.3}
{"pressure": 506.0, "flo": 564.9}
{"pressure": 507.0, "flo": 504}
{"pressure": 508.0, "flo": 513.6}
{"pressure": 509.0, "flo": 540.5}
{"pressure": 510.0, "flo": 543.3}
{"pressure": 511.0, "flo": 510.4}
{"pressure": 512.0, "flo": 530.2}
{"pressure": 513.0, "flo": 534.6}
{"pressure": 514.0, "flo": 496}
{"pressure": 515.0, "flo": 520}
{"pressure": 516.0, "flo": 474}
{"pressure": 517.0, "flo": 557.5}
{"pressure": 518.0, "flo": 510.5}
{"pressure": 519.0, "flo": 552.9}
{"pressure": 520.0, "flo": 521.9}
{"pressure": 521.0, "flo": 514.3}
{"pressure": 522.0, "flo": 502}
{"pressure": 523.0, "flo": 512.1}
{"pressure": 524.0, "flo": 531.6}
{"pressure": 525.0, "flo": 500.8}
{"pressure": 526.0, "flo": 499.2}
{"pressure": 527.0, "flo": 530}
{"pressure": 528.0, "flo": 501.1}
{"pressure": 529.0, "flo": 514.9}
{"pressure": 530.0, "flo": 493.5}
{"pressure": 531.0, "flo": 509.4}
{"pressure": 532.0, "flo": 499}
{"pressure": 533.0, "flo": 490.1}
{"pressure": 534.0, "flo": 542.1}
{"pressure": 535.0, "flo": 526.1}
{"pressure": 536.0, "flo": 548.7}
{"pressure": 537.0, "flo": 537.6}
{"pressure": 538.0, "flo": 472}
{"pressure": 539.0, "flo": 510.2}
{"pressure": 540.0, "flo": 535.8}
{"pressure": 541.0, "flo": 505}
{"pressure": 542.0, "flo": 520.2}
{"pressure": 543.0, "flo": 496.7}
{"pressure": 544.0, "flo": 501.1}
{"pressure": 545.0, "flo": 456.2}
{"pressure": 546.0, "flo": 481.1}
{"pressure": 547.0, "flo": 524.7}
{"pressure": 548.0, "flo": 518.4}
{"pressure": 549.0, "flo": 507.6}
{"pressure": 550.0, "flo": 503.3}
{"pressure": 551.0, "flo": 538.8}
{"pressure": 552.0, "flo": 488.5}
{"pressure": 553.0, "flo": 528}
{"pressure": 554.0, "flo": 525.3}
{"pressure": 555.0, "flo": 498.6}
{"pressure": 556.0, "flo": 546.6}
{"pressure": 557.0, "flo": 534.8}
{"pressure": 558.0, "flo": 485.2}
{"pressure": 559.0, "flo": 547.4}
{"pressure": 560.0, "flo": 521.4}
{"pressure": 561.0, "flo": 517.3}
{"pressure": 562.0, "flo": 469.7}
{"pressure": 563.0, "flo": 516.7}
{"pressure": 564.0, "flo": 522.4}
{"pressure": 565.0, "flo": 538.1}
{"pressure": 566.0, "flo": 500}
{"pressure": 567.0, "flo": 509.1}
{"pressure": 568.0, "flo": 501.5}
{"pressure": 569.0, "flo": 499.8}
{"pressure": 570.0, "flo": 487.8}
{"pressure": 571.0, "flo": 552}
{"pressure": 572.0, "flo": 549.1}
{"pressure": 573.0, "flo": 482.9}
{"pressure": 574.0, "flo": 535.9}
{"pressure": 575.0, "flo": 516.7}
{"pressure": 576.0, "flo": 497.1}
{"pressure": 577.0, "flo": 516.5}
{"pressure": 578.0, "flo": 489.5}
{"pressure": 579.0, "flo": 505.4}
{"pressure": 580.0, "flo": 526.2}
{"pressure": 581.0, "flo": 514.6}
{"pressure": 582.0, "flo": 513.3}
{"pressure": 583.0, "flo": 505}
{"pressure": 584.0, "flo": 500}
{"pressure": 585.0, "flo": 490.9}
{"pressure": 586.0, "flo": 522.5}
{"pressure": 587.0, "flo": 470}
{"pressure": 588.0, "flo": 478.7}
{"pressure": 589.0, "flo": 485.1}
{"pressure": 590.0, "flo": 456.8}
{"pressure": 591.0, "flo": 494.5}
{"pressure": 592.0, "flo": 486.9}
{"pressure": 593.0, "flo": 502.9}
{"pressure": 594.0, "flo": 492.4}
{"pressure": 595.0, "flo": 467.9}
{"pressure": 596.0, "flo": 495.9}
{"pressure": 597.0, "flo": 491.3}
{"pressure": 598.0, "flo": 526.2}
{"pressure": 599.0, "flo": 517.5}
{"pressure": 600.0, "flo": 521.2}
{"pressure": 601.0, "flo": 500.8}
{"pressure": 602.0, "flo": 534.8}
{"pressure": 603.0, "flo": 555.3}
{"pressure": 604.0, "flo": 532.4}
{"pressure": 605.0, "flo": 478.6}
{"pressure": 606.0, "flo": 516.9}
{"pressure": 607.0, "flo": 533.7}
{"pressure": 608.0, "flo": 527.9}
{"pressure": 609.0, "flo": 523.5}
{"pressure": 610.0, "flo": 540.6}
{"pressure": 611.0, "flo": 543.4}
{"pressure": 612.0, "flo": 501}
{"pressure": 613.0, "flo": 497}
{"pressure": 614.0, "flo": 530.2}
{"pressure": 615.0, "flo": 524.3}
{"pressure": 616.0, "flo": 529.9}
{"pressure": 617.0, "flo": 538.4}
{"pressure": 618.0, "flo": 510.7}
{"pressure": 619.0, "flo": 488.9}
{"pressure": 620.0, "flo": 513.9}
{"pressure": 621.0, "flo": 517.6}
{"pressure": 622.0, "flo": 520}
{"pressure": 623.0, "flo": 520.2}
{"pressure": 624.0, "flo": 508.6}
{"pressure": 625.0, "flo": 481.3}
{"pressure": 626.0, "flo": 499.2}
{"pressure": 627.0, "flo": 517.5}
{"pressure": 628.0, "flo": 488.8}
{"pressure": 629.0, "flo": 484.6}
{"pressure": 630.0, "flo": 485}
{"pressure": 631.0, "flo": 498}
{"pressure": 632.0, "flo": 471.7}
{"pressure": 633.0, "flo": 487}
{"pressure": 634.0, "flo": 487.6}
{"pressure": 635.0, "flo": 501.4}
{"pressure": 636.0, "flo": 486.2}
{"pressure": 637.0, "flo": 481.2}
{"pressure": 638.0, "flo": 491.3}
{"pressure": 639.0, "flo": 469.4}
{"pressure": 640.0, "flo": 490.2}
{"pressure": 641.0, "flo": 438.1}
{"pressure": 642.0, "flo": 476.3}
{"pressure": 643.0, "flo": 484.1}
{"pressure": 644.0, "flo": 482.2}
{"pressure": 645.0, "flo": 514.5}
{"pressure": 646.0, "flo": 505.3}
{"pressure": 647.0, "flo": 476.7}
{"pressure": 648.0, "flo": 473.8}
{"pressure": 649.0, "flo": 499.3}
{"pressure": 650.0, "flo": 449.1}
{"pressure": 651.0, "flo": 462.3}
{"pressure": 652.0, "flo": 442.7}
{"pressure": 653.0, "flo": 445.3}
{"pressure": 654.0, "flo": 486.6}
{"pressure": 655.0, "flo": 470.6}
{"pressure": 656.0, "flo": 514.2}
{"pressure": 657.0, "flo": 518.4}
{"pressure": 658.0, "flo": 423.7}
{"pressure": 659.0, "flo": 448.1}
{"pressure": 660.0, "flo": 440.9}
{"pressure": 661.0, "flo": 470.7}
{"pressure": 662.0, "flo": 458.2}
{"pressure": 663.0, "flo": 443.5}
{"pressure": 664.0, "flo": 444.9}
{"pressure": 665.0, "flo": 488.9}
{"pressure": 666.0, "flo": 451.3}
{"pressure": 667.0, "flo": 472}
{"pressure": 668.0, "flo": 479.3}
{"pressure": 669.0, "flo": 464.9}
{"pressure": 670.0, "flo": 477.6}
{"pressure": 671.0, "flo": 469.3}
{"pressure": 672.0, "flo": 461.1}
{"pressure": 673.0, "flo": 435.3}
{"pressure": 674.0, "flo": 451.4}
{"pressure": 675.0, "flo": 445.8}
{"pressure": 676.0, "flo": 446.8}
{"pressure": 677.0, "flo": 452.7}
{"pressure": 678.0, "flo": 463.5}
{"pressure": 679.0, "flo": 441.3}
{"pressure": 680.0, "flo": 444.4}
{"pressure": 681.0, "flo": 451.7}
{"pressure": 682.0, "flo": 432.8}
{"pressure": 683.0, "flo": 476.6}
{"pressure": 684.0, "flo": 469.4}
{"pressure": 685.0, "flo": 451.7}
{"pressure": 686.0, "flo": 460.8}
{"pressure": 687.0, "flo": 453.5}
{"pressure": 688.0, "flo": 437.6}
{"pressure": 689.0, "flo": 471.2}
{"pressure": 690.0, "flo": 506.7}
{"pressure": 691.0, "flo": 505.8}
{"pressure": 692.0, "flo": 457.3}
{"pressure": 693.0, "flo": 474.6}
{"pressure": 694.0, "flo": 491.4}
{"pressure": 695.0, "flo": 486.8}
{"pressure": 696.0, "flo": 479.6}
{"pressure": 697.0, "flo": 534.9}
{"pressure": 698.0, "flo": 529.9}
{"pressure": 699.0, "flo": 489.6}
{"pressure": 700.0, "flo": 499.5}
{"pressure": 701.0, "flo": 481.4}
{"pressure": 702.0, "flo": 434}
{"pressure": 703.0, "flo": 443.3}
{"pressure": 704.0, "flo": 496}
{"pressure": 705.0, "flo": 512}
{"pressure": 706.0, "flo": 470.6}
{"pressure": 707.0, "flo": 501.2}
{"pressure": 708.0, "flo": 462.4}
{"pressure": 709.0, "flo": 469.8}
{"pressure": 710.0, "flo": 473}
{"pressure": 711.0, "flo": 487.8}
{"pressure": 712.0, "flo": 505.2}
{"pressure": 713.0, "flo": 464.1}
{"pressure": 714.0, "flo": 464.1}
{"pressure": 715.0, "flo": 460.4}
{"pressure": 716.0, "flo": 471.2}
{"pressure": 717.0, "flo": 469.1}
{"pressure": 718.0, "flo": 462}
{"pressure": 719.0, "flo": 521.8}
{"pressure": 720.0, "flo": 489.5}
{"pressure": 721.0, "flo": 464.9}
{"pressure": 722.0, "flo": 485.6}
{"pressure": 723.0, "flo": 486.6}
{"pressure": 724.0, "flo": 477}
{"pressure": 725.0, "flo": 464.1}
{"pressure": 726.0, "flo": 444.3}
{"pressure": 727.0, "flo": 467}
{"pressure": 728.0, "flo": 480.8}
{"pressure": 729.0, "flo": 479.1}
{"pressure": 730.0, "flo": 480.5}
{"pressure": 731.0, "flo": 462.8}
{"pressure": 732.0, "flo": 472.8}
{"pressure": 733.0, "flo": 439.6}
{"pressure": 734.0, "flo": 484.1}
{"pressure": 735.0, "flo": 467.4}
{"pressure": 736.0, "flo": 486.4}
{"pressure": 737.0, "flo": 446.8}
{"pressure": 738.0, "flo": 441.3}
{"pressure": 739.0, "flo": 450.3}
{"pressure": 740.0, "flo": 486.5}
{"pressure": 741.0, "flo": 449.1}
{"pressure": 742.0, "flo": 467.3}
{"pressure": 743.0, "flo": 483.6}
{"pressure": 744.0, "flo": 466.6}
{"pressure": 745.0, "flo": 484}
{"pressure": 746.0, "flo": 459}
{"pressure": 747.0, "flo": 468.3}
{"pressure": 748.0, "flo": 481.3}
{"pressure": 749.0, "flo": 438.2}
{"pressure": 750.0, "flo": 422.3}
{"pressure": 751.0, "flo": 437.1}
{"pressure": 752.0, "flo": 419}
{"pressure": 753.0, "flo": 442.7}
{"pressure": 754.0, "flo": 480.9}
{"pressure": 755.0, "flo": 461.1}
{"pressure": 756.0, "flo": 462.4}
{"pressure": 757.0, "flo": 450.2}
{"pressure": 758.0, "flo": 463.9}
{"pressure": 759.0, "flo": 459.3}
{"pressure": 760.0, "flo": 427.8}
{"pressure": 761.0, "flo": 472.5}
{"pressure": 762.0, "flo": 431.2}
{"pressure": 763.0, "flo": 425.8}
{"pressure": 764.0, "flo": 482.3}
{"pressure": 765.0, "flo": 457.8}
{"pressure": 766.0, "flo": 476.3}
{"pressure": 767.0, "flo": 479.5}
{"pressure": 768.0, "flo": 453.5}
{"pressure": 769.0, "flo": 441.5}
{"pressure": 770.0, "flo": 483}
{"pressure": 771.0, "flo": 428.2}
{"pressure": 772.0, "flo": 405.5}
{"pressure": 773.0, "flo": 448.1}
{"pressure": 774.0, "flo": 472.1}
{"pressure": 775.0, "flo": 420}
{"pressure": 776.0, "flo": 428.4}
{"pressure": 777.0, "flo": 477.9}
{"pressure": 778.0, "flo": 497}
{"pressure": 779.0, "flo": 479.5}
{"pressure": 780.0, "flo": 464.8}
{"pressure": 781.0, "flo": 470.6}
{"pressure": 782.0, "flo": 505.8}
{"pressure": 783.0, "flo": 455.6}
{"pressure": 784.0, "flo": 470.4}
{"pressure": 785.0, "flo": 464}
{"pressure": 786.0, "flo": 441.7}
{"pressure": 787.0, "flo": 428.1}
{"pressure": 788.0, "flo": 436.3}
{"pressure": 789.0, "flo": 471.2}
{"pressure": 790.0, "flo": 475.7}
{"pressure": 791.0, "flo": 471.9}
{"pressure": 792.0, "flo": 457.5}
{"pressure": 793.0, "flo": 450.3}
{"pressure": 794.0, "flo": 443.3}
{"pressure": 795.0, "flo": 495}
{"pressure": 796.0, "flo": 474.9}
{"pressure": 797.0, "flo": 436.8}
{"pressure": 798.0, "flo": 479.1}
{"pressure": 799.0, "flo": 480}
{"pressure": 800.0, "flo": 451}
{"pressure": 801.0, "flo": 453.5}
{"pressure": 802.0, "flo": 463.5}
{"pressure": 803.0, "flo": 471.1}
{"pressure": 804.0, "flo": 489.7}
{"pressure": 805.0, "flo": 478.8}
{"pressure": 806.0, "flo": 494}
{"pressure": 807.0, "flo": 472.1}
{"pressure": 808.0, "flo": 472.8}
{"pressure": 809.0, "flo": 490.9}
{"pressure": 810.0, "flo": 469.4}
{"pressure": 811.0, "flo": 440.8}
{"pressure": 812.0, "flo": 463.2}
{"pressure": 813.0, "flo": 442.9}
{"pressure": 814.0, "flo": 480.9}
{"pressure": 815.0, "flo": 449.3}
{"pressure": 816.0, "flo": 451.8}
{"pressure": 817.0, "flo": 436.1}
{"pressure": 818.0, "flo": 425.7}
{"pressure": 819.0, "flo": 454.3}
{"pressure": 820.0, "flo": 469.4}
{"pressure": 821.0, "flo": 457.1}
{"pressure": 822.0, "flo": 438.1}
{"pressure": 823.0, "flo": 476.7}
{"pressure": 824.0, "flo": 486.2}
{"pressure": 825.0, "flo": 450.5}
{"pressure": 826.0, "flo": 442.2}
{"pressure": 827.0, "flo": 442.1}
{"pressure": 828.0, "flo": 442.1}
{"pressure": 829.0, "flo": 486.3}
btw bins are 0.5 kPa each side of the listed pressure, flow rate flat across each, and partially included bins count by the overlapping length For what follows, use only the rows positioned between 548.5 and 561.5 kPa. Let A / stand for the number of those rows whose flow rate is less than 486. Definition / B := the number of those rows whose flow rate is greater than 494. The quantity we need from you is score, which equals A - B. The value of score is -10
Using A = 1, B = 11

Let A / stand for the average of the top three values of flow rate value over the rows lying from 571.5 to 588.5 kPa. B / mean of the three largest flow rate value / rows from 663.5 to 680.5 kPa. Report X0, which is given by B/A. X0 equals 0.90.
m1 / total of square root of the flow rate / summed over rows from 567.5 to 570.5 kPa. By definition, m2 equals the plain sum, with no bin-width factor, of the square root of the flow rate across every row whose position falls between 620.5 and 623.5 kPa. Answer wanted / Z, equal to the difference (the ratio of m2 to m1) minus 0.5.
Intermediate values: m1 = 66.8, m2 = 68.4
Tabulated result 0.523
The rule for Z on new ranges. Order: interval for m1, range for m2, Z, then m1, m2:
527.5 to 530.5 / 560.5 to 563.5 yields 0.498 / 67.3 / 67.1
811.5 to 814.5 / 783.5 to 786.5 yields 0.496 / 64.5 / 64.2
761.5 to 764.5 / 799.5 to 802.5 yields 0.511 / 63.4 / 64.1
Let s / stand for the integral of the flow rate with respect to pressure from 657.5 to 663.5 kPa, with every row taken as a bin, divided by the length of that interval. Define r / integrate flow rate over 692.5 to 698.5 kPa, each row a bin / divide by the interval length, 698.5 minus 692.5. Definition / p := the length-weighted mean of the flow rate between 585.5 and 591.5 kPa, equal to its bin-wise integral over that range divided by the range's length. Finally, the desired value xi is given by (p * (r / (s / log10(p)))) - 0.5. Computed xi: 1452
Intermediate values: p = 485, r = 500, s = 448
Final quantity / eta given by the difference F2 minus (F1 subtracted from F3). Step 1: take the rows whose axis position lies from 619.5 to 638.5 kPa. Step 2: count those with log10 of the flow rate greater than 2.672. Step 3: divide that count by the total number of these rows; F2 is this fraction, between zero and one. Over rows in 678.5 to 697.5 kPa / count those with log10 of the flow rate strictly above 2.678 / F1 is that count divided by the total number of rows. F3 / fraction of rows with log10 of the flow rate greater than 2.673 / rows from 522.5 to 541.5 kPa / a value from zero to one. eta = 0.4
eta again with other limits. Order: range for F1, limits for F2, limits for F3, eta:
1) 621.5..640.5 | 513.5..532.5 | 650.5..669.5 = 1.6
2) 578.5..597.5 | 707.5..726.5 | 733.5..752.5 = 1.0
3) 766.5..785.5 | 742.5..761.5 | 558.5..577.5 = -0.4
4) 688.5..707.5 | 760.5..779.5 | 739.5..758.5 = 0.9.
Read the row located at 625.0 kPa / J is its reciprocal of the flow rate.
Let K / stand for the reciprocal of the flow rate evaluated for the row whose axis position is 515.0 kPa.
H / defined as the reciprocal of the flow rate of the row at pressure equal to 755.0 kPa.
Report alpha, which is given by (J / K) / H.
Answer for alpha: 498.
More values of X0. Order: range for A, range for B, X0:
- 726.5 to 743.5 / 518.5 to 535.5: 1.12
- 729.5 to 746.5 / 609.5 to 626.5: 1.11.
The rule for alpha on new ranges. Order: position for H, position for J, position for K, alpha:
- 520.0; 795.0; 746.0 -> 484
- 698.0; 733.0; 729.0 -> 578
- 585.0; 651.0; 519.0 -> 587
